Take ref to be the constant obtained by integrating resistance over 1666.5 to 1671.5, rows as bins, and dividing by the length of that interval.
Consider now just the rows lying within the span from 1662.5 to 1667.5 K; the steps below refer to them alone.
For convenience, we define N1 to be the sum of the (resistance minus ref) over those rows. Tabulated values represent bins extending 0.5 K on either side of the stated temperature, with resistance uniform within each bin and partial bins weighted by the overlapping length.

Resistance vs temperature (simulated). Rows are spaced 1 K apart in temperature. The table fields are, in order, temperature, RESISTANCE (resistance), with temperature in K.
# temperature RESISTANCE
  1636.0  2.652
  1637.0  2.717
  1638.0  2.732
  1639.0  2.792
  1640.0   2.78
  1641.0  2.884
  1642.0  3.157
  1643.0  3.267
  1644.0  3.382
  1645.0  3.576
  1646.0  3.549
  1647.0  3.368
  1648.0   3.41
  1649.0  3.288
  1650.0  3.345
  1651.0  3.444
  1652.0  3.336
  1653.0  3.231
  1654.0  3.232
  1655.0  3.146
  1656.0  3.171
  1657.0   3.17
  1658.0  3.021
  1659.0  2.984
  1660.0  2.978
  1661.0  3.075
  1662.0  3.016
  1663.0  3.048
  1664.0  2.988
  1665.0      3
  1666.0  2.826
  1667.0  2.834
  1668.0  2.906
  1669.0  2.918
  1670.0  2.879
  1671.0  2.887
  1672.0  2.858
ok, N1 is 0.3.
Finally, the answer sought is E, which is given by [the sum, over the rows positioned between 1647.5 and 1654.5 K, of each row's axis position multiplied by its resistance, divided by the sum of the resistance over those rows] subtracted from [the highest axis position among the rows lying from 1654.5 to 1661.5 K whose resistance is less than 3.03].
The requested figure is 9.0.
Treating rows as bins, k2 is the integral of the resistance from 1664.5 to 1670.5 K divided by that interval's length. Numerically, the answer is 2.89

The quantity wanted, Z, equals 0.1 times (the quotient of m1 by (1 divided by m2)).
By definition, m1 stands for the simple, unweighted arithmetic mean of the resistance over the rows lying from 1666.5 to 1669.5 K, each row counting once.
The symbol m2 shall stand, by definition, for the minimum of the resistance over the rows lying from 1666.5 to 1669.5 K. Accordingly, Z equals 0.82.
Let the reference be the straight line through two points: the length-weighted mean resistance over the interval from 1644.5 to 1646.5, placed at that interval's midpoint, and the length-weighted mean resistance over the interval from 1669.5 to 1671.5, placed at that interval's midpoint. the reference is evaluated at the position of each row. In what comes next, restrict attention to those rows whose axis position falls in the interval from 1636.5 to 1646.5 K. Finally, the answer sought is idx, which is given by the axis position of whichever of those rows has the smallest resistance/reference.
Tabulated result 1637.0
